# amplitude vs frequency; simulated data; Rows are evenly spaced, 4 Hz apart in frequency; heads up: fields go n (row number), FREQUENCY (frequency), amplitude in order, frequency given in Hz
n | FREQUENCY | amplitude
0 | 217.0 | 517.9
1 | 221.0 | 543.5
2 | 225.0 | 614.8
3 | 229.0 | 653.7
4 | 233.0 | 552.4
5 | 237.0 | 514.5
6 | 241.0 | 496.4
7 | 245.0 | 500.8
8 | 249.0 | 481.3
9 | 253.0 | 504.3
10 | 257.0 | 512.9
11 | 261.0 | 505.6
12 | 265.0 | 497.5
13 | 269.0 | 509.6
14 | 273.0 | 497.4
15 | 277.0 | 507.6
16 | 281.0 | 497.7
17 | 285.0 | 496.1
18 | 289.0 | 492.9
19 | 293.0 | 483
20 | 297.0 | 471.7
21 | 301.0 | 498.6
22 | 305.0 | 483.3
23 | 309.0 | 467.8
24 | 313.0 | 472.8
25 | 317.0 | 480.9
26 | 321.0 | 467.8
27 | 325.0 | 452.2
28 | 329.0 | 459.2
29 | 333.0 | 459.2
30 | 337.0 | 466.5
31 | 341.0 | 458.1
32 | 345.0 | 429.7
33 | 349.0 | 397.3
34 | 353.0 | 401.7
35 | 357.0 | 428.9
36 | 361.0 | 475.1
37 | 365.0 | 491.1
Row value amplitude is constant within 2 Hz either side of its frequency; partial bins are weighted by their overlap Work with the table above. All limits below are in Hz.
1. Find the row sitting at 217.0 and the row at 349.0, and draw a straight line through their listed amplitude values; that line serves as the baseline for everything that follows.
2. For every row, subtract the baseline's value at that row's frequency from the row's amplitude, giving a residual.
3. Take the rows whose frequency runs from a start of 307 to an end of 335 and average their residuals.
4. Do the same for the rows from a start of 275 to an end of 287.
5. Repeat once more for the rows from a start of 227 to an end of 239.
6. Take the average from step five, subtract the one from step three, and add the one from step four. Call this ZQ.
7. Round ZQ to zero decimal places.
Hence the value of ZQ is 68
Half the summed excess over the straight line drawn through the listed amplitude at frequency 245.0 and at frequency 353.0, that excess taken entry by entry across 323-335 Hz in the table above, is 50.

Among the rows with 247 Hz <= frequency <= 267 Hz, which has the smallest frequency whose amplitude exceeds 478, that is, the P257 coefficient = 249.0 Hz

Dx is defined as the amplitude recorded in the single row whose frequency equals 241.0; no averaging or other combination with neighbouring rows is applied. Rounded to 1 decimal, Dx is 496.4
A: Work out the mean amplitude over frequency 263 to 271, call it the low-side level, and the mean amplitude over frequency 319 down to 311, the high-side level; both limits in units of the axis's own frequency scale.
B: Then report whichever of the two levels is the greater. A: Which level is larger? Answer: 504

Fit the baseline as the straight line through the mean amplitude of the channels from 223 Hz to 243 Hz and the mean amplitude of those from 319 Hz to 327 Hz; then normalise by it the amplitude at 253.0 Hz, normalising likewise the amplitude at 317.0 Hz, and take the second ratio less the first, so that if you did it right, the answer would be 0.100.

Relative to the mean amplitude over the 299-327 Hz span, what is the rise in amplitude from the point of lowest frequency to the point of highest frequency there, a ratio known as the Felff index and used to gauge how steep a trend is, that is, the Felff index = -0.10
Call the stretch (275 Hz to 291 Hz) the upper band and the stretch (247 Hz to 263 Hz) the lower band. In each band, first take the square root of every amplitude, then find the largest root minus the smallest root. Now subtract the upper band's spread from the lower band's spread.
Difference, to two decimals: 0.38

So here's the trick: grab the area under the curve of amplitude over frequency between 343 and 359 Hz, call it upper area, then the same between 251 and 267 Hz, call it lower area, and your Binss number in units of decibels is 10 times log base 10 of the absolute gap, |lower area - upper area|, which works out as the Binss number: 32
